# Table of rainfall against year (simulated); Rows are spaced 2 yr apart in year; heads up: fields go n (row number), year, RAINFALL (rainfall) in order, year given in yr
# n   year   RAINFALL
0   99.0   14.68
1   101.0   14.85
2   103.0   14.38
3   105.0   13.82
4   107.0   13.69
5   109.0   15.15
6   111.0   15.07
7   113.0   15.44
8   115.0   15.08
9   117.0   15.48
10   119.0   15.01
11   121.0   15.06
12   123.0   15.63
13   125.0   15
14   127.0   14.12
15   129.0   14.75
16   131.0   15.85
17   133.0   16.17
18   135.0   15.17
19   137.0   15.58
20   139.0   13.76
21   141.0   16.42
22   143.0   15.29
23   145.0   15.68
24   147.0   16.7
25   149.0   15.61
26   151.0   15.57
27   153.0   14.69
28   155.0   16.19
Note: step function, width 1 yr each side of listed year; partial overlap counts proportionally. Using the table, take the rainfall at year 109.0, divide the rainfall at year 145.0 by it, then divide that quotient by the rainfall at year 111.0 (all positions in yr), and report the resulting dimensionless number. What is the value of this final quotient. 0.0687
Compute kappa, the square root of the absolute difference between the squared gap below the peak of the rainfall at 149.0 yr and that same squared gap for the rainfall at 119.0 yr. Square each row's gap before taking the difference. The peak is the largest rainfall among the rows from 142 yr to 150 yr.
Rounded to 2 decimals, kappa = 1.29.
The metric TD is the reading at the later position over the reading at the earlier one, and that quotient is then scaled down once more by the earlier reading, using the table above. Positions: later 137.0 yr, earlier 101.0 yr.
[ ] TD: 0.071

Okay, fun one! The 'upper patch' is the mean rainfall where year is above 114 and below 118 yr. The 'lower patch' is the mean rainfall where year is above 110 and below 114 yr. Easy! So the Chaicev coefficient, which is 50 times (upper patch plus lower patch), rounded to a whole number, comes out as 1527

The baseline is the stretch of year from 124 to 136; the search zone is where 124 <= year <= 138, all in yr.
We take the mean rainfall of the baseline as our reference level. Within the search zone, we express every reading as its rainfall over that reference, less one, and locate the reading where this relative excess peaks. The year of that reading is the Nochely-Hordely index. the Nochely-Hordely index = 133.0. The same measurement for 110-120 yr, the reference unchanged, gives 117.0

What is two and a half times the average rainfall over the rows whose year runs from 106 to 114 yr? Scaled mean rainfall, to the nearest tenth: 37.1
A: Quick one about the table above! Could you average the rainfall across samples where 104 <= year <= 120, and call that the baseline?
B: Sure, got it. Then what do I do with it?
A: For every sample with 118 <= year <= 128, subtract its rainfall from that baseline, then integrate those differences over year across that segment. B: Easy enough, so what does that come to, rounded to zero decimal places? -1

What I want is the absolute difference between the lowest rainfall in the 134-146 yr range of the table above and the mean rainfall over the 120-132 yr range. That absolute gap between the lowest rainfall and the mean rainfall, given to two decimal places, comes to 1.31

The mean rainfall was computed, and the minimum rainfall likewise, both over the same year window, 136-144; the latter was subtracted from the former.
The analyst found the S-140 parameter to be 1.50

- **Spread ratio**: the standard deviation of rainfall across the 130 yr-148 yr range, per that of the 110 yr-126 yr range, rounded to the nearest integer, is 3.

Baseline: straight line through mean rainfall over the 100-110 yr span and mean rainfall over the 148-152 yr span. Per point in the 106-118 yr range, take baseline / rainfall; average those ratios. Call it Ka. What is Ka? 0.97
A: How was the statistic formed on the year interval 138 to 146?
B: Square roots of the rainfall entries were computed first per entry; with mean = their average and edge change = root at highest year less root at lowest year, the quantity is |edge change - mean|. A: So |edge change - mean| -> 3.66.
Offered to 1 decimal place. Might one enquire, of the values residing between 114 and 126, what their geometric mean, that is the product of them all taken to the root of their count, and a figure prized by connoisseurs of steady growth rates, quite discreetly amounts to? 15.2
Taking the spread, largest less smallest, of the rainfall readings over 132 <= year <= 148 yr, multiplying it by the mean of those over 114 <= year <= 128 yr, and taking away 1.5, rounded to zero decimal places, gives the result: 43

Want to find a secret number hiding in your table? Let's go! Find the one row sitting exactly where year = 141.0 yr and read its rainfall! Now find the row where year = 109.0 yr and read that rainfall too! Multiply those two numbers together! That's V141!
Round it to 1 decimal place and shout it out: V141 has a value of 248.8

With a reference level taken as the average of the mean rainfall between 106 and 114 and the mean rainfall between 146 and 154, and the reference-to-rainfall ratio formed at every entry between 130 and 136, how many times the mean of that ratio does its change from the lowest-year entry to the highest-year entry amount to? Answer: 0.044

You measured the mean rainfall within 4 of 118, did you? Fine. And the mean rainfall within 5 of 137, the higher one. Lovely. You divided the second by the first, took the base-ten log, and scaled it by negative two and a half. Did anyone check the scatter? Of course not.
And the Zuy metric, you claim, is -0.019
